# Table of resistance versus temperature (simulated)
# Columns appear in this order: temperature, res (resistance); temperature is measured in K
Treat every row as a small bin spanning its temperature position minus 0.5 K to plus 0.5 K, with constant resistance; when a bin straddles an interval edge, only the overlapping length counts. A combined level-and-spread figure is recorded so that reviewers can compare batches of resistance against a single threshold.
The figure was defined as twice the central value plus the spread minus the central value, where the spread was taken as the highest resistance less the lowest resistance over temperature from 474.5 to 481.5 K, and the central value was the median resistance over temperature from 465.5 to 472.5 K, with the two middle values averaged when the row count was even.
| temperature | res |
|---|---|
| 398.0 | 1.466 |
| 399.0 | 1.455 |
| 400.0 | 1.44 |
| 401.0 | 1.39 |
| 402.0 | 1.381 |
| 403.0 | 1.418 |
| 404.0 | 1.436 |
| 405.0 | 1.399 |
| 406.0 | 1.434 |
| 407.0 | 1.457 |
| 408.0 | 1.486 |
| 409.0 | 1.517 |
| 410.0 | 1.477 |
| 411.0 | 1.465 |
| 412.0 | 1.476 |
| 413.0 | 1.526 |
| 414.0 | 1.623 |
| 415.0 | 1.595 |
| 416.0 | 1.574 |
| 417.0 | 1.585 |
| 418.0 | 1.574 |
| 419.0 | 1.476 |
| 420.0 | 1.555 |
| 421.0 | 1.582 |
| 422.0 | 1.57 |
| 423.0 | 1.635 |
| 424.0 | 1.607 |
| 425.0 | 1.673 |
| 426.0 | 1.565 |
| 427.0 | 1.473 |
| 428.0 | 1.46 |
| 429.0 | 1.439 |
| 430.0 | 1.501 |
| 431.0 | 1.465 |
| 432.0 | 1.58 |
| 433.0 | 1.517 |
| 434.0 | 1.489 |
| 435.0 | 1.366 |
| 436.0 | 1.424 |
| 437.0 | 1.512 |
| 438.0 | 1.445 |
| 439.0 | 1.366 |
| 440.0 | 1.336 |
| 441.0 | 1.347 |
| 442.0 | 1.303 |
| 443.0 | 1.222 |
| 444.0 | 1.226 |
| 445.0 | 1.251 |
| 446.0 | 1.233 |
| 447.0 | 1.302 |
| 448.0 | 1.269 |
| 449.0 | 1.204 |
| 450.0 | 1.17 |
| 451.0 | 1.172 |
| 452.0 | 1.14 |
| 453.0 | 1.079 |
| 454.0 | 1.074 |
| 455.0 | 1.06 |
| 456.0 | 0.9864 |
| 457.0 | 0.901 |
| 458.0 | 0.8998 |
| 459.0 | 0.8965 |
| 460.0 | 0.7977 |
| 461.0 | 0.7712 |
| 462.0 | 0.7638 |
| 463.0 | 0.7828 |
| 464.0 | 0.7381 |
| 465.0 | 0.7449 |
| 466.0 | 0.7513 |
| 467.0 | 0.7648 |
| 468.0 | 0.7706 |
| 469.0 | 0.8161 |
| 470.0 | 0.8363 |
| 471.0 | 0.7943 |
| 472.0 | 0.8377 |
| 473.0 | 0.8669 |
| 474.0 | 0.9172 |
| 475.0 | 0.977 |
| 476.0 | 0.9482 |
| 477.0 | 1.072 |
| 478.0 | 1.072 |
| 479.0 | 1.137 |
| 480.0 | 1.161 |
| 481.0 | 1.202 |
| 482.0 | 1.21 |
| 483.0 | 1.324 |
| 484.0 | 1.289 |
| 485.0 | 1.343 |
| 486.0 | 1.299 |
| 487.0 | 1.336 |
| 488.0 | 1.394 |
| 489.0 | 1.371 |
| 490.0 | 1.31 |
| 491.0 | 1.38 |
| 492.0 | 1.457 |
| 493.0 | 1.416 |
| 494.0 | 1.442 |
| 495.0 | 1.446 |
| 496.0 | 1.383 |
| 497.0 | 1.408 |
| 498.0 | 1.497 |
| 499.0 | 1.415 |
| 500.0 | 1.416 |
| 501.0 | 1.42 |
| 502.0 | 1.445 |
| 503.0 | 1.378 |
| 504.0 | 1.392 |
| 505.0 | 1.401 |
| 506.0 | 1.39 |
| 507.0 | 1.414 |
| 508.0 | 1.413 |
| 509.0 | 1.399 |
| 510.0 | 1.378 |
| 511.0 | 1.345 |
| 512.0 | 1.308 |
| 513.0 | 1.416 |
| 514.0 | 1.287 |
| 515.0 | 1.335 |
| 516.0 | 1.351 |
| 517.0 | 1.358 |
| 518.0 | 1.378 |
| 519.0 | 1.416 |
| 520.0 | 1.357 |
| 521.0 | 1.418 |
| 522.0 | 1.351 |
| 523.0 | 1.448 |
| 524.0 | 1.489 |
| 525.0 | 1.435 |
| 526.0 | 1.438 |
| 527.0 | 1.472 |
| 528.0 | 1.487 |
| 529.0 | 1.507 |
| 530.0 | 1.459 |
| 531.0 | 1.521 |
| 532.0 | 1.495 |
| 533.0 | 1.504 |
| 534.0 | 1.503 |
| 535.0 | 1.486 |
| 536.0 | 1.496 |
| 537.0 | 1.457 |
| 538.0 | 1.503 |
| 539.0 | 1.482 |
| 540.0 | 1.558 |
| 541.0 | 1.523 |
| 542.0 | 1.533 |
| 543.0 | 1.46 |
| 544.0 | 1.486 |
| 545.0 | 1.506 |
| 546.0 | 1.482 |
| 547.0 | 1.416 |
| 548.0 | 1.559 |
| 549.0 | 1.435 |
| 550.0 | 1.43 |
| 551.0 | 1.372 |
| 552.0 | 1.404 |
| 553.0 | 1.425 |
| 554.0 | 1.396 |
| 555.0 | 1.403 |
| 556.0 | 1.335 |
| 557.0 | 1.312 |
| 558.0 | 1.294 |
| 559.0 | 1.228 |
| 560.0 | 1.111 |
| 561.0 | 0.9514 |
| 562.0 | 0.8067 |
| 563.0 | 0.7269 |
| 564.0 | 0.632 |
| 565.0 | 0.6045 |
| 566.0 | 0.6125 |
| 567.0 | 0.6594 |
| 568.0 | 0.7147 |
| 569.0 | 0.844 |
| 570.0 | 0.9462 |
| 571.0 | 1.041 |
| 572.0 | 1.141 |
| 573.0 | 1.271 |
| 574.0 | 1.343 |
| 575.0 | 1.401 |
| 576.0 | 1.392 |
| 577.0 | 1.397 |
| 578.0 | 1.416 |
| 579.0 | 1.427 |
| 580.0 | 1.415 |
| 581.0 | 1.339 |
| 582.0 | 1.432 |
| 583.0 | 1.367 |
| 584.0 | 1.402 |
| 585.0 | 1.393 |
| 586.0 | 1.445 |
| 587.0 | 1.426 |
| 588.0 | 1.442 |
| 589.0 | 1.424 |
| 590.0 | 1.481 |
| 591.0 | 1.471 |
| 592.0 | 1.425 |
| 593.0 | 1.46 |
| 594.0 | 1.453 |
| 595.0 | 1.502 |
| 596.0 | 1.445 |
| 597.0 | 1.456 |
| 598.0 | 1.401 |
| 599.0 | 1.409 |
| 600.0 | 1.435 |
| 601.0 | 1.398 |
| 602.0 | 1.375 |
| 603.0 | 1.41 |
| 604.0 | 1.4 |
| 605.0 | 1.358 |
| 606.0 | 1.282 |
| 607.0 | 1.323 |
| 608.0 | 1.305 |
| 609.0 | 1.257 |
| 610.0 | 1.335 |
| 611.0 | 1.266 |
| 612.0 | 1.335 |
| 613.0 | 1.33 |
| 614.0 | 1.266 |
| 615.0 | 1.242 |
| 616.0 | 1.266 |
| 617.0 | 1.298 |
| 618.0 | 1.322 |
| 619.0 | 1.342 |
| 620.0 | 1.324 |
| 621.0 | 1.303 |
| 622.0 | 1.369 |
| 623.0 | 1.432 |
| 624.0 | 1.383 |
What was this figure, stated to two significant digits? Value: 1.0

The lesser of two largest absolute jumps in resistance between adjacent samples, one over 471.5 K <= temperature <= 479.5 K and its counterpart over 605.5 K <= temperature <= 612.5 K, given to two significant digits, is 0.078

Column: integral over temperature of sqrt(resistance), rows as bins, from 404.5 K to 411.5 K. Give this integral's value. 8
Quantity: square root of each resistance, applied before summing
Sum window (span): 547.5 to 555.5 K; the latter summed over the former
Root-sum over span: 9.56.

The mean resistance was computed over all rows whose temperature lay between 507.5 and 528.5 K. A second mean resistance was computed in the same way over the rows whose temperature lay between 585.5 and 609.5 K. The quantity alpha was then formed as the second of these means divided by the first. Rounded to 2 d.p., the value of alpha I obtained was 1.01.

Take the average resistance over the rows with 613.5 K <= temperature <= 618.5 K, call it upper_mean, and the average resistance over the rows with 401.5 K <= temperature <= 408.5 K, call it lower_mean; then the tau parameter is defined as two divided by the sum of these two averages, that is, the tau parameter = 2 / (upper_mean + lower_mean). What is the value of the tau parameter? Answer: 0.74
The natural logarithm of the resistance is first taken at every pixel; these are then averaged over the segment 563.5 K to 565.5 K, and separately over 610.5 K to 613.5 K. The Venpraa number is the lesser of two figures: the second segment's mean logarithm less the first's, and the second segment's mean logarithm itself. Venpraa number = 0.27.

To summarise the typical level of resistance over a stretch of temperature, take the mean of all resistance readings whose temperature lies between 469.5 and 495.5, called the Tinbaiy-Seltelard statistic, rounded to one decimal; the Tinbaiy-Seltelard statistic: 1.2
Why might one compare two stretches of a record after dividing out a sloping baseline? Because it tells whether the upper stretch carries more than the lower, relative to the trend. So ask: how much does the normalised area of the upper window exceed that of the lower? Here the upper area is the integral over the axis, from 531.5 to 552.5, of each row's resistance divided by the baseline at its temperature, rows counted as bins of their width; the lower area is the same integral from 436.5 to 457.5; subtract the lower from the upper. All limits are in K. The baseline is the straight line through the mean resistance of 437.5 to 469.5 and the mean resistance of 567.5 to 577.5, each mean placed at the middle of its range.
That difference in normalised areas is 3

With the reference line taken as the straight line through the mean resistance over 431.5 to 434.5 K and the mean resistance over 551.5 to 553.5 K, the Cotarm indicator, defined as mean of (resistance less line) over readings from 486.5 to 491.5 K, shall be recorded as -0.12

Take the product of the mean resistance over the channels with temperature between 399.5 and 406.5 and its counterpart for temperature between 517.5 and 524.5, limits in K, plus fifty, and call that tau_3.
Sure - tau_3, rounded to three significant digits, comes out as 52.0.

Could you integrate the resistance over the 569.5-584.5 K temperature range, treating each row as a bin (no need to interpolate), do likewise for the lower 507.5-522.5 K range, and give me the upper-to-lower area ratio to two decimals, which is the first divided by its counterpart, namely 0.96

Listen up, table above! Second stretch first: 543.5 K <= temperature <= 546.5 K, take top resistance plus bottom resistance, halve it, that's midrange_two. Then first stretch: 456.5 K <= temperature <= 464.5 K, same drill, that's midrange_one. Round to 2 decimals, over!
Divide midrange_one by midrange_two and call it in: 0.55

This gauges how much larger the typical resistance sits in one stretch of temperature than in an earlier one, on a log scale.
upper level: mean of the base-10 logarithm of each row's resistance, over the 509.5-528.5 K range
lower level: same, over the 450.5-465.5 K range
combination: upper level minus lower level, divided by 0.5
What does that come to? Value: 0.4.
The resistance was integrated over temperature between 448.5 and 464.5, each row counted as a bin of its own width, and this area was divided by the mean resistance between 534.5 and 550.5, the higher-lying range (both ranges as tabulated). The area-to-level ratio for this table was 10.4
